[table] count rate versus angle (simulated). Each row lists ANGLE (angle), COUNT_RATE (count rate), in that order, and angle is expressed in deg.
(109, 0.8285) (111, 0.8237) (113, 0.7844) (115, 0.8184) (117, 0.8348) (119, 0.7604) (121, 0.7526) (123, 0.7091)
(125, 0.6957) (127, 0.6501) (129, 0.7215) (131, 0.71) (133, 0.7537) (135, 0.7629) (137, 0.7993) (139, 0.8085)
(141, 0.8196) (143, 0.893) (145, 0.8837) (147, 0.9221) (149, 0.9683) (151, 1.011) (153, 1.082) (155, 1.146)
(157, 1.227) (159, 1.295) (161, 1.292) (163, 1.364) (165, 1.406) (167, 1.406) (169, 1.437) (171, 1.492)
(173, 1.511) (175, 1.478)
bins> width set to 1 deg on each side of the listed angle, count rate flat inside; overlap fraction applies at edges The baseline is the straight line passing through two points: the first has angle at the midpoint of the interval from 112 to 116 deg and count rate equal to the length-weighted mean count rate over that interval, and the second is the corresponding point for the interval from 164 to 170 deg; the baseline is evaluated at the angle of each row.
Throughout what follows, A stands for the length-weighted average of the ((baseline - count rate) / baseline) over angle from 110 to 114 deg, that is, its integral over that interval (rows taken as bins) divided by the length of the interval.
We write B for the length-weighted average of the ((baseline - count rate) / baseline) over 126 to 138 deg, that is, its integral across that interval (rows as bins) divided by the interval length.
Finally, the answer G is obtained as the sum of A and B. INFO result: 0.24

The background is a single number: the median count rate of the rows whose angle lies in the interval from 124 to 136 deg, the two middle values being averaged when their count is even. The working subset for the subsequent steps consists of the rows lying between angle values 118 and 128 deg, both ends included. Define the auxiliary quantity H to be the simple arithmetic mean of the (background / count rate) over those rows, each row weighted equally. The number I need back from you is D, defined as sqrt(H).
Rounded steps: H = 1.01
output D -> 1.00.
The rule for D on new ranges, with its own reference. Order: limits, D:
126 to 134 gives 1.01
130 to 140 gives 0.97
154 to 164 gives 0.75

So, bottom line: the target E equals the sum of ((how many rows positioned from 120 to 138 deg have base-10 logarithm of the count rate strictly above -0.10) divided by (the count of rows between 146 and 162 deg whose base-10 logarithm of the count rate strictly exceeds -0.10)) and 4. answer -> 4.1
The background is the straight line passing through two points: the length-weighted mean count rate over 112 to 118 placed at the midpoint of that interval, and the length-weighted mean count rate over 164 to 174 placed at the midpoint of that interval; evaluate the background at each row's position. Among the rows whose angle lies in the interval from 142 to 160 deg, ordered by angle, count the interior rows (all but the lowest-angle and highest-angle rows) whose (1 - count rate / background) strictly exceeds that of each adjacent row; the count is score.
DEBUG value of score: 1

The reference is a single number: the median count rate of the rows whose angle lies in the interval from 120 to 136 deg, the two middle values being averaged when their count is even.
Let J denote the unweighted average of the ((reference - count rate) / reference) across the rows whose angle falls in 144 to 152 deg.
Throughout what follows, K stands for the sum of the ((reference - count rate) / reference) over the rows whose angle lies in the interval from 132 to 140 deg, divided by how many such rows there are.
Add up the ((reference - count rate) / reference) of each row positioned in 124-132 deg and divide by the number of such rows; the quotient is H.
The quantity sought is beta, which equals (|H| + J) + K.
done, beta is -0.4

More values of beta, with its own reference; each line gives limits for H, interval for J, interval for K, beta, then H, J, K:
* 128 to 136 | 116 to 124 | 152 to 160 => -0.7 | 0.0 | -0.07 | -0.66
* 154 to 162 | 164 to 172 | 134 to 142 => -0.4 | -0.7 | -1.01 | -0.11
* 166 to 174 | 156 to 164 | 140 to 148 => 0.0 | -1.0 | -0.81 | -0.23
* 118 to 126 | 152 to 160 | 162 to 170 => -1.6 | 0.0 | -0.66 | -0.96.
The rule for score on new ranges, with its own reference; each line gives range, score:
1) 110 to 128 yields 1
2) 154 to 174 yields 2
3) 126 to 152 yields 4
